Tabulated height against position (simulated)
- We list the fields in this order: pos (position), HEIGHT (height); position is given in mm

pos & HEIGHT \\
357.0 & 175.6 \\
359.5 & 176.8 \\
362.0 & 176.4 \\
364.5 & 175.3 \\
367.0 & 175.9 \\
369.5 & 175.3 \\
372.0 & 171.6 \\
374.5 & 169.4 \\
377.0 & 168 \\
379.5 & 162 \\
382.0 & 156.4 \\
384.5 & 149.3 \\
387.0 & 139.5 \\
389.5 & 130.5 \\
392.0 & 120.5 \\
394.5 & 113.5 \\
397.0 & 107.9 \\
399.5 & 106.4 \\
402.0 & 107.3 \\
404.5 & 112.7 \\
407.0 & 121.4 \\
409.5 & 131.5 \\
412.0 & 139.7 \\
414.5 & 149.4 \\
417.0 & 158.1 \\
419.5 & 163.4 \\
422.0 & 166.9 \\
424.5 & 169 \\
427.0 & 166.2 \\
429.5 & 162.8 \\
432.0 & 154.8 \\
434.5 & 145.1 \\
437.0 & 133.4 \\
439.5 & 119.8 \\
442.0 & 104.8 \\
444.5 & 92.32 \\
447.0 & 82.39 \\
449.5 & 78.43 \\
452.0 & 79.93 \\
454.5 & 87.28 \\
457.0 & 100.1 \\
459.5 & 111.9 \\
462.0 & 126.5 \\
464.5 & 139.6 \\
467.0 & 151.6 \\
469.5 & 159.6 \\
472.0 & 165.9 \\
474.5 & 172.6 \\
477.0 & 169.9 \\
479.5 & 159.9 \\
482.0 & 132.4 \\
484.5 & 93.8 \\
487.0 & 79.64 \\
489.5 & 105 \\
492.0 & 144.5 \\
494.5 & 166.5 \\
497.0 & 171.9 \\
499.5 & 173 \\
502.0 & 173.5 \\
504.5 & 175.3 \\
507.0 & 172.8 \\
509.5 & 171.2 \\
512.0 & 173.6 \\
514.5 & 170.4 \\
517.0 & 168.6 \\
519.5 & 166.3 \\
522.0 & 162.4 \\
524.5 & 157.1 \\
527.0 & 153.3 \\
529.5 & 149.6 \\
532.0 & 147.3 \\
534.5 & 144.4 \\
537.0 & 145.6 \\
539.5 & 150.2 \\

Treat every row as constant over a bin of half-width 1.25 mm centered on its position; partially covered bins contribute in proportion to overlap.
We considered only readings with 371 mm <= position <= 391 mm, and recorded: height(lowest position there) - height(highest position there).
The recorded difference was 41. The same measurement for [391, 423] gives -46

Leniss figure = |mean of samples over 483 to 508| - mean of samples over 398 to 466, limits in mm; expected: 19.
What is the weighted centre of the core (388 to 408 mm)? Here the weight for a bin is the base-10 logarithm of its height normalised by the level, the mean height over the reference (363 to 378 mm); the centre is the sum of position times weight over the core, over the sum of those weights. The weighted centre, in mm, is 398.6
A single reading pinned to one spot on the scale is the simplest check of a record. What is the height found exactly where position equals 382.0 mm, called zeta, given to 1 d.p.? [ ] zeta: 156.4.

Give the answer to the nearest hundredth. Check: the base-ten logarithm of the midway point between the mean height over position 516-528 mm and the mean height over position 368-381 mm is 2.22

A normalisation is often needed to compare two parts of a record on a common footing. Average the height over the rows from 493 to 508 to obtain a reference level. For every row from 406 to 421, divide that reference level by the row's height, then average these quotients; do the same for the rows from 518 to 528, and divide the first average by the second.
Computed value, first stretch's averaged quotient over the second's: 1.1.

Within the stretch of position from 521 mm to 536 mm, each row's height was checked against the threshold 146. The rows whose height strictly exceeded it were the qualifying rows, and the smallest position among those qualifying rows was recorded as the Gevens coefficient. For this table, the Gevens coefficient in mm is 522.0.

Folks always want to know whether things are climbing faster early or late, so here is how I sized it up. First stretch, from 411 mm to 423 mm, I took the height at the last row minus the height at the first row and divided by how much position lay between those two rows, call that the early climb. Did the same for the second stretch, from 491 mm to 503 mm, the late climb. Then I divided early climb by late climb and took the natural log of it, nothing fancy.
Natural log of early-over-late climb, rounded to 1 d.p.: -0.1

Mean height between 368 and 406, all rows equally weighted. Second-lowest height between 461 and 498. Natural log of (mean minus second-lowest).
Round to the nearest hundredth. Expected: 3.82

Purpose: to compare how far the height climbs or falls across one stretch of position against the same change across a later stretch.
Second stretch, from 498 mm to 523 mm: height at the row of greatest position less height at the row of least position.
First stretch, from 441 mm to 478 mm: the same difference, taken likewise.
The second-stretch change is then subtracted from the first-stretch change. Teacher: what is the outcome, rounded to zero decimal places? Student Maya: 76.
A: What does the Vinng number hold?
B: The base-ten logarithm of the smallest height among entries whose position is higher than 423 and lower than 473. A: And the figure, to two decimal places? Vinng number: 1.89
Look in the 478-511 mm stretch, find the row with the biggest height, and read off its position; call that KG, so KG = 504.5 mm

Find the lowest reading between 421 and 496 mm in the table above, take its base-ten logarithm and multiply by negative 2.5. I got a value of -4.74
